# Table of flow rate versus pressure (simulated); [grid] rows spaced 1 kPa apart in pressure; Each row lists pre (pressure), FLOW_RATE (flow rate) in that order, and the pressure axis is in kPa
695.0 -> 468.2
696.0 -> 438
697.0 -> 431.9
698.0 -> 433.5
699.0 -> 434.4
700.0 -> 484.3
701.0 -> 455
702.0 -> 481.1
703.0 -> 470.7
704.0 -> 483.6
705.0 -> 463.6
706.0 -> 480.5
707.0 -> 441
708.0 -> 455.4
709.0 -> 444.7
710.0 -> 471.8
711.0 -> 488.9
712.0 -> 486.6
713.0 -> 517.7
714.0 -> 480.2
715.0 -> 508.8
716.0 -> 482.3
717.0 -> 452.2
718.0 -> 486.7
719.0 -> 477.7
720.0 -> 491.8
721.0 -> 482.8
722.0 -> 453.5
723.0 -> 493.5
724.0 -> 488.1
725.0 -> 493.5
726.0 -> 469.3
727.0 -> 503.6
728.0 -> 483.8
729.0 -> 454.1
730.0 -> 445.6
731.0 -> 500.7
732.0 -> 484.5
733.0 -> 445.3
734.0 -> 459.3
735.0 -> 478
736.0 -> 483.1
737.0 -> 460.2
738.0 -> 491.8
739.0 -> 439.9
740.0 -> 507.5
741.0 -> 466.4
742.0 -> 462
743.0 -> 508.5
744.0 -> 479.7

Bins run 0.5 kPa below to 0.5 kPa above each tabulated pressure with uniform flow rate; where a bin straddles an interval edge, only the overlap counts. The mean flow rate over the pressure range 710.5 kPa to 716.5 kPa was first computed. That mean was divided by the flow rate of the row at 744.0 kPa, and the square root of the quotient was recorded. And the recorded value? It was 1.01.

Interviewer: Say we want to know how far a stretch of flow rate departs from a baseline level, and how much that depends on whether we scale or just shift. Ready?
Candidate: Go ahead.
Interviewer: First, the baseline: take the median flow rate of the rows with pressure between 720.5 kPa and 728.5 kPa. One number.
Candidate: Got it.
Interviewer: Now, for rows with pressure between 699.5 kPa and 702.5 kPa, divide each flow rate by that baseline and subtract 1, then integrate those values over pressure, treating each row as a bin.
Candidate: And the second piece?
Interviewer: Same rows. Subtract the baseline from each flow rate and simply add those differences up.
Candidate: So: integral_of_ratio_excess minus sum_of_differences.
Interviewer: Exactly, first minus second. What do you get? 37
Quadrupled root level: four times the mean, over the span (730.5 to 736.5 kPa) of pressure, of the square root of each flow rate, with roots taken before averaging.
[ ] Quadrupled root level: 87.2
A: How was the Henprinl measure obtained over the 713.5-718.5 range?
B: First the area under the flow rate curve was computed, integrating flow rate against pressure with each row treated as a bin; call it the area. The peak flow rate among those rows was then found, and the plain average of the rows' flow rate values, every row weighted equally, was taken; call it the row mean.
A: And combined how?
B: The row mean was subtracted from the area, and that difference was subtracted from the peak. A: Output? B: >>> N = -1419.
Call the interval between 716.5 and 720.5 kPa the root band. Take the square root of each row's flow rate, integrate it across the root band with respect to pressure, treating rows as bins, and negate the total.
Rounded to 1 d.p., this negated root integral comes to -87.4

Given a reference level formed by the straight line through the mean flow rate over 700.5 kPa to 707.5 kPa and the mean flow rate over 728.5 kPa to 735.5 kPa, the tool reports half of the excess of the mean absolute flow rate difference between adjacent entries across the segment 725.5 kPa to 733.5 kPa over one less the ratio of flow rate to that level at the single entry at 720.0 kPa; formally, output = 14.5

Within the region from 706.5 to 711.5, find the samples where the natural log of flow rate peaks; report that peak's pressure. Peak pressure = 711.0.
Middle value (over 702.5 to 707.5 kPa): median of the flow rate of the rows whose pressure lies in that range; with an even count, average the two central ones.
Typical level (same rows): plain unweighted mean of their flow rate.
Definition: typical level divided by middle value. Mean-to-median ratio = 0.99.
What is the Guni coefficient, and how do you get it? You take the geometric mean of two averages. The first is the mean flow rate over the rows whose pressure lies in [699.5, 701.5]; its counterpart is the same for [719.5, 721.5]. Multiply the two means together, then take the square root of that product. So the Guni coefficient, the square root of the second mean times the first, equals 478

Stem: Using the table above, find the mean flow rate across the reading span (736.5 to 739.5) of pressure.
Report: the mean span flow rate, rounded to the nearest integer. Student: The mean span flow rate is 464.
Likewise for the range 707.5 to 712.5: 469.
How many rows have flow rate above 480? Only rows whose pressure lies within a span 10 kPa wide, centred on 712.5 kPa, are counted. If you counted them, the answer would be 6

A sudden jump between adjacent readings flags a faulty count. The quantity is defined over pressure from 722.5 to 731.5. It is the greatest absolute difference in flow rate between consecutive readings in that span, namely 55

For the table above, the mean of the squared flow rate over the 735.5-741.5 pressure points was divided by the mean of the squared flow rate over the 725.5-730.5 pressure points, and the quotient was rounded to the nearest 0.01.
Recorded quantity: 1.02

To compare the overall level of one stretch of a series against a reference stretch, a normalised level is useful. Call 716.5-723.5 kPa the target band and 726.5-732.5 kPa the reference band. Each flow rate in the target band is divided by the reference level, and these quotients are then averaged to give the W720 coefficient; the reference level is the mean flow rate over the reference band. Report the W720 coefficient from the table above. 1.00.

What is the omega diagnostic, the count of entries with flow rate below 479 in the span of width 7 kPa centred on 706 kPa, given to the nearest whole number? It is 5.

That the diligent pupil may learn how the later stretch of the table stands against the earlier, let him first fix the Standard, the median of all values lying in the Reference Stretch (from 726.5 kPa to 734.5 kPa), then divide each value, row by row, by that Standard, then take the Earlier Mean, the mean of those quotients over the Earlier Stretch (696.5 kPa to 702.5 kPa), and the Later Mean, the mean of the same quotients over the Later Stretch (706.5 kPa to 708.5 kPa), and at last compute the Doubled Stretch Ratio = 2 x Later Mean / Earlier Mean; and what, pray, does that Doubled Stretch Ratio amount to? 1.98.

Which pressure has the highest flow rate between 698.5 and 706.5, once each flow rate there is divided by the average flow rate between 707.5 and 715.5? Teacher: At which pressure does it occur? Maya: 700.0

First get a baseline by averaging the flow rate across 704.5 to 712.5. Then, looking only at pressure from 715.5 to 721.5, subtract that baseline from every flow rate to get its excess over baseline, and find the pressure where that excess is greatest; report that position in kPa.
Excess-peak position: 720.0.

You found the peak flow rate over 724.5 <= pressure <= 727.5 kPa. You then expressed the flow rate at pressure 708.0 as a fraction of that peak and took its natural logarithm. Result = -0.10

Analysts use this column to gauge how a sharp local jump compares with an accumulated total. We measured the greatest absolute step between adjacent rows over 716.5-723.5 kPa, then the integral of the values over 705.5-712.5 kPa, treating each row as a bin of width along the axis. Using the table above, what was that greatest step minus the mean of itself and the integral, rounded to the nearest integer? -1614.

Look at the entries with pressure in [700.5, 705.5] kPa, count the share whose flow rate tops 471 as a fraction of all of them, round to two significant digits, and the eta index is 0.40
